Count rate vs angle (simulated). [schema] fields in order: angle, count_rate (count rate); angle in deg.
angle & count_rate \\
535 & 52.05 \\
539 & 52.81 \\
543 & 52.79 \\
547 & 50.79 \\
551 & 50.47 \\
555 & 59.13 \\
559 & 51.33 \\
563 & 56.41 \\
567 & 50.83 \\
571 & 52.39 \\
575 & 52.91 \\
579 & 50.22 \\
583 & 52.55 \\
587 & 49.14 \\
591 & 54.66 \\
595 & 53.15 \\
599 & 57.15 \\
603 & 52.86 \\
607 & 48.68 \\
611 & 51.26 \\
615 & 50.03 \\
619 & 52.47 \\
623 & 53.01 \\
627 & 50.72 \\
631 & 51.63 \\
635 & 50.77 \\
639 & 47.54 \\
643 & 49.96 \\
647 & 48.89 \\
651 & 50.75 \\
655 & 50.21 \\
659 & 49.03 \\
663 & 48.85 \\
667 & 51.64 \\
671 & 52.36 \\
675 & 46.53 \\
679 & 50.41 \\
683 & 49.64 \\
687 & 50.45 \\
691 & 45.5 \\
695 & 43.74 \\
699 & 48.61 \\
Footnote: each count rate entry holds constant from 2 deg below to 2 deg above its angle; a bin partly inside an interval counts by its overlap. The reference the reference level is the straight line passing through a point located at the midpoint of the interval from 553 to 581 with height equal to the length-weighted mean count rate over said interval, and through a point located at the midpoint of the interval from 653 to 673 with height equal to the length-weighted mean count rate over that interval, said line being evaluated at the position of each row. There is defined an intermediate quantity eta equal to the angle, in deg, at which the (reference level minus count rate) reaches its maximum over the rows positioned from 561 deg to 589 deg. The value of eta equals 587 deg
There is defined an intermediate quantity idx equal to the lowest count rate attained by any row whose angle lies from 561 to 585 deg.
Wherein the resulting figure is 50.22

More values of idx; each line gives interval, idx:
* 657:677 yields 46.53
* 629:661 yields 47.54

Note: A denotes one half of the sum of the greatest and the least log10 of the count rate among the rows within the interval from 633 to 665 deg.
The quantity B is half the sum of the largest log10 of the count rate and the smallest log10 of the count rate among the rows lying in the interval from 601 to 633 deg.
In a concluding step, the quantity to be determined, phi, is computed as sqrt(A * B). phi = 1.70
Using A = 1.69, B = 1.71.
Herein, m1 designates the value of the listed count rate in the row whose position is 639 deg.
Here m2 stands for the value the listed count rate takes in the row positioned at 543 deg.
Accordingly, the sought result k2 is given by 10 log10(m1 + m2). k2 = 20.0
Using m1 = 47.54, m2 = 52.79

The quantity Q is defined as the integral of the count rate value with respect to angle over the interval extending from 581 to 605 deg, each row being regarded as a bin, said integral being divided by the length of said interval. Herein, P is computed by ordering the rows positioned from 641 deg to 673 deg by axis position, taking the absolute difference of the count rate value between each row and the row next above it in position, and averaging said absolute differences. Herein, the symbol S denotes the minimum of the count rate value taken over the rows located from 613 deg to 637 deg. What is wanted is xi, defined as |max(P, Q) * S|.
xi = 2664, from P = 1.2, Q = 53.3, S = 50.03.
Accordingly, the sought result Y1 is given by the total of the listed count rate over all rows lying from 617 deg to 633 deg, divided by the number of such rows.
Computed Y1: 52.0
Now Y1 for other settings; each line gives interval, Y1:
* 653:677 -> 49.8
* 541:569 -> 53.1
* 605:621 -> 50.6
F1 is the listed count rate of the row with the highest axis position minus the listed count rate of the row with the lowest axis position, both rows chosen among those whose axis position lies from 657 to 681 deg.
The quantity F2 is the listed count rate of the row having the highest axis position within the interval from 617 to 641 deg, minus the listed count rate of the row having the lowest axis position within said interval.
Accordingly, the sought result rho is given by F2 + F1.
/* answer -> -4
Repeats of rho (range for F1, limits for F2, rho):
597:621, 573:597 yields -4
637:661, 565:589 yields 0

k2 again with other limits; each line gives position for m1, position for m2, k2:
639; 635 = 19.9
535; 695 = 19.8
